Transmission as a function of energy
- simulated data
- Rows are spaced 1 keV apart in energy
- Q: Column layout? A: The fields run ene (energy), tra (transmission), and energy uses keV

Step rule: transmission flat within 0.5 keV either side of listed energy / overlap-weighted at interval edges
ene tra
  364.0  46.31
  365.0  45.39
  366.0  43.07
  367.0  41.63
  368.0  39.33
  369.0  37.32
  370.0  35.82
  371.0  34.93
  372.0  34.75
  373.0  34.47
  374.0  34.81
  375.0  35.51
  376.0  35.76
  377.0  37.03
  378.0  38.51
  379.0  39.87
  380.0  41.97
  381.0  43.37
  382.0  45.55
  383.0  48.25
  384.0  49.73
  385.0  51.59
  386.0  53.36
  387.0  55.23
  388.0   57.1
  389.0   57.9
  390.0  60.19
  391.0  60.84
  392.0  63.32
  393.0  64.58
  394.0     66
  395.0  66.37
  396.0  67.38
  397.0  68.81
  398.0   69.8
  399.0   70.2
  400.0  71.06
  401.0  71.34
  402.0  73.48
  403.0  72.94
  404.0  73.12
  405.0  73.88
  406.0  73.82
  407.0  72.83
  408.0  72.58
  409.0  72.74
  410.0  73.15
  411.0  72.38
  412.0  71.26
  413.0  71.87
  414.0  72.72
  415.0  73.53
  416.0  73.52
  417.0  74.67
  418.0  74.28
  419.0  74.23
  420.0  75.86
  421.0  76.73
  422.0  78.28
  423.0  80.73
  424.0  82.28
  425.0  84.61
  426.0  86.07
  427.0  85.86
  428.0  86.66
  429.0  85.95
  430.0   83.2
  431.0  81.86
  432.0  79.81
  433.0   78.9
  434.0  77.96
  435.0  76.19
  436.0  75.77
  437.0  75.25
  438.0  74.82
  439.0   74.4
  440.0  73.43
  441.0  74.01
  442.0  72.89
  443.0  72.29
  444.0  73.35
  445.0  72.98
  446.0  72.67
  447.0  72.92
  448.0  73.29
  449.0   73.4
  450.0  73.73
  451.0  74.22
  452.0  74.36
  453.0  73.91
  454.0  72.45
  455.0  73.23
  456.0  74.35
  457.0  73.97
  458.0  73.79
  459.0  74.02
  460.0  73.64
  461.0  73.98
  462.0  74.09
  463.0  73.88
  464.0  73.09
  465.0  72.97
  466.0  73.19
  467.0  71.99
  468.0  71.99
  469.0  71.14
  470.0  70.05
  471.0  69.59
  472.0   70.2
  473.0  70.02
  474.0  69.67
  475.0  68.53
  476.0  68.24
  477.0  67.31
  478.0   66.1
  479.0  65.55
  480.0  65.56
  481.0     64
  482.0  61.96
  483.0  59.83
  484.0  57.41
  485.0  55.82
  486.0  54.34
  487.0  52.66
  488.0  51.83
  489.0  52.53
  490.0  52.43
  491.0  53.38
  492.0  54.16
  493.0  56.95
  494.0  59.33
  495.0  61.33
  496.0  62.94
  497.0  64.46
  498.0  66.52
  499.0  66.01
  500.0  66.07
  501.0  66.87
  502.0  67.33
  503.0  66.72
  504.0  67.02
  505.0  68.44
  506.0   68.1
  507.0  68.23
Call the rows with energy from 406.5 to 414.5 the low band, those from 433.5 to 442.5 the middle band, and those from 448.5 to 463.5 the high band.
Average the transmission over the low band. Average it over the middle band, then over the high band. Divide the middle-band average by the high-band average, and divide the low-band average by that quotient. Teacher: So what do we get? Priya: 71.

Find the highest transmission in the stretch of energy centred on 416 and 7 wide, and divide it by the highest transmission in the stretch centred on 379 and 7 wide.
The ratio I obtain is 1.64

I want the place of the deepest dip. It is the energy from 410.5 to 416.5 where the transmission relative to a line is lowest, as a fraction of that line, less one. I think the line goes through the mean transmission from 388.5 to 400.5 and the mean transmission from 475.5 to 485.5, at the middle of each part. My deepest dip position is 412.0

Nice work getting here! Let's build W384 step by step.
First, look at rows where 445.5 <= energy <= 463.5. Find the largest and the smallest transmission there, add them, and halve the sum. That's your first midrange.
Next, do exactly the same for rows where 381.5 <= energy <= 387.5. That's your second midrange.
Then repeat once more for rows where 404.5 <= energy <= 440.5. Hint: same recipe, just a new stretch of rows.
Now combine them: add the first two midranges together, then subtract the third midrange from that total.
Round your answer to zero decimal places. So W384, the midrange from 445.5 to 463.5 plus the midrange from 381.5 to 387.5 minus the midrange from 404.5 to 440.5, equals 45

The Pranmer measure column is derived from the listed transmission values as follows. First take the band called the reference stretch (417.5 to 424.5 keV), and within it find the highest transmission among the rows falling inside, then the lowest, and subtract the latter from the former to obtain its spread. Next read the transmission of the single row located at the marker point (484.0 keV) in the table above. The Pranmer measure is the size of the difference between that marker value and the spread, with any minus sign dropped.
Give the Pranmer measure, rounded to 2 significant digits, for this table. 49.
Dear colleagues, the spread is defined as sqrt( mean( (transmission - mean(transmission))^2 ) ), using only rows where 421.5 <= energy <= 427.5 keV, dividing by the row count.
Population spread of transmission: 2.8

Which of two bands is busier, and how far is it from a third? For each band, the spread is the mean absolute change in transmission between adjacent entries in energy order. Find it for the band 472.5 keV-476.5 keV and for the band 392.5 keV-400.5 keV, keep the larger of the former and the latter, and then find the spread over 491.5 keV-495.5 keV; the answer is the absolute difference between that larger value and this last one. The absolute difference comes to 1.5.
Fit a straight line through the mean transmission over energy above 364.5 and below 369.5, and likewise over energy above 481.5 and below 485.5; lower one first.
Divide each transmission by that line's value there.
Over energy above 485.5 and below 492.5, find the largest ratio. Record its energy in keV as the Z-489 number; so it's 486.0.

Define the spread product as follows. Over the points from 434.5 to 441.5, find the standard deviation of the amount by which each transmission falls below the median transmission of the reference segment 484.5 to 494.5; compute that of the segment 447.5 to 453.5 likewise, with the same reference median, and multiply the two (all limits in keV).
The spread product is 0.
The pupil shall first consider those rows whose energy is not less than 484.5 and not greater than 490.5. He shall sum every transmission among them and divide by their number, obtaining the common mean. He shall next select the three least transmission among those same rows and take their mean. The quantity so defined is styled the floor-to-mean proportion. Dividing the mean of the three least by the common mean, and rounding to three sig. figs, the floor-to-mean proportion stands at 0.981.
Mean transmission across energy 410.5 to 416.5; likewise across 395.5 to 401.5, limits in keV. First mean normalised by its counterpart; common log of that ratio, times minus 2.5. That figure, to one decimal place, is 0.0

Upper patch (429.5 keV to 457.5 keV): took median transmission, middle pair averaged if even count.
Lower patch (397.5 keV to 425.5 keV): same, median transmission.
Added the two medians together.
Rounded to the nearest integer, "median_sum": 147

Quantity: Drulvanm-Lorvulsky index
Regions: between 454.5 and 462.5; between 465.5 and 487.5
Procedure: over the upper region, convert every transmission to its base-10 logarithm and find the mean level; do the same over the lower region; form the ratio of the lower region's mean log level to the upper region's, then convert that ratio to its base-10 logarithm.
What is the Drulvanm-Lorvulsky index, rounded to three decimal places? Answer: 0.012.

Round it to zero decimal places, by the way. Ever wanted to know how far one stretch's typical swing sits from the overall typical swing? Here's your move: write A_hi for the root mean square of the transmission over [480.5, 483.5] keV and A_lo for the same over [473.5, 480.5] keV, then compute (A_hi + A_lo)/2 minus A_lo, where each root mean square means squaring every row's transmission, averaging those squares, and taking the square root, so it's -3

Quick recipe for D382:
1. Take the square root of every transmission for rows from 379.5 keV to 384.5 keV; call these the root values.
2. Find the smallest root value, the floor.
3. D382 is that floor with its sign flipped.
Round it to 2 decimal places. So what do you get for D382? -6.48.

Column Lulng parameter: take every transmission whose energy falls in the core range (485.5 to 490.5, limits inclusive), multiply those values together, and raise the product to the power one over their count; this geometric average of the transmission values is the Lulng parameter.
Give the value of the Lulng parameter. 53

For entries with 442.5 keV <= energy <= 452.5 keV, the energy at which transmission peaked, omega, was 452.0 keV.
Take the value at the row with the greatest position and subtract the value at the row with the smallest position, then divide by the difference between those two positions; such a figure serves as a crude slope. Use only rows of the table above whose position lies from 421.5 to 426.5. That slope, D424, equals 1.9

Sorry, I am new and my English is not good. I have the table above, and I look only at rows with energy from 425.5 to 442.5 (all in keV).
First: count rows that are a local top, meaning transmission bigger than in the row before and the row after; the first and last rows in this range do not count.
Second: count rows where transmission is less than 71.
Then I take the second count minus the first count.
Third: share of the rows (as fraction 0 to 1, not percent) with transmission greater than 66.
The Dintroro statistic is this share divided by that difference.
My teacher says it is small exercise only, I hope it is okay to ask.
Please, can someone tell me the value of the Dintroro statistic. -0.50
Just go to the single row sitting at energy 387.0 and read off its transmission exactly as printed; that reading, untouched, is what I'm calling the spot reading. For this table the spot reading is 55.23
